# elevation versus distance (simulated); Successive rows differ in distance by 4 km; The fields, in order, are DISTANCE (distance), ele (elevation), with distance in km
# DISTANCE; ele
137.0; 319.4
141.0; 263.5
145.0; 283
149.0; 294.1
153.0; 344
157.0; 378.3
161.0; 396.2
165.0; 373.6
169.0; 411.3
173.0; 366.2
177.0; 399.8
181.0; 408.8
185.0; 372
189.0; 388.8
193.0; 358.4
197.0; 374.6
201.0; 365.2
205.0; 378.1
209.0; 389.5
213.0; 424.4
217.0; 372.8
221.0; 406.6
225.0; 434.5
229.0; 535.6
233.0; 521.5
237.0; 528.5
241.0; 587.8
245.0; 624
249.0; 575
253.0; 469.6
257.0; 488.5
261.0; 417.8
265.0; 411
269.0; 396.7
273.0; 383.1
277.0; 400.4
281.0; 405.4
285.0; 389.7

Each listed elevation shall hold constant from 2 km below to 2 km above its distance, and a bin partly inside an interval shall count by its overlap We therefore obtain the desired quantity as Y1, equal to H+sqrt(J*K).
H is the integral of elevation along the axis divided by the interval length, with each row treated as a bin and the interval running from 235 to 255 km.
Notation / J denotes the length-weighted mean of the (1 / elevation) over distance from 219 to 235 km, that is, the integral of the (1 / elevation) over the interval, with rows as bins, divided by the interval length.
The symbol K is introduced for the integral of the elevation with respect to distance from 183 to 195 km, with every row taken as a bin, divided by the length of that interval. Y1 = 558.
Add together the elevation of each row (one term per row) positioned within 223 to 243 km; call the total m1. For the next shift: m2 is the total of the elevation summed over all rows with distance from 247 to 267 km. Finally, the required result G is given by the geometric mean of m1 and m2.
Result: 2482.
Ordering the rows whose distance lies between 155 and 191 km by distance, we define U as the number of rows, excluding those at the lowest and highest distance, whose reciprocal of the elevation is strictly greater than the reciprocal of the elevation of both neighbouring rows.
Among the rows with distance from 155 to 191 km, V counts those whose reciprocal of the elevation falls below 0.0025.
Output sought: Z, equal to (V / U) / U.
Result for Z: 0.2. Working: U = 3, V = 2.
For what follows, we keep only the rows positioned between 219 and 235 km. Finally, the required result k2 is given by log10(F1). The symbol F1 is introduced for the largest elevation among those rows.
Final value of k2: 2.73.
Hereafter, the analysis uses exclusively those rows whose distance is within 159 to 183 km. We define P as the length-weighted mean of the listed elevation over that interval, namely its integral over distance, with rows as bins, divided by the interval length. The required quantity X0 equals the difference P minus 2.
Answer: 391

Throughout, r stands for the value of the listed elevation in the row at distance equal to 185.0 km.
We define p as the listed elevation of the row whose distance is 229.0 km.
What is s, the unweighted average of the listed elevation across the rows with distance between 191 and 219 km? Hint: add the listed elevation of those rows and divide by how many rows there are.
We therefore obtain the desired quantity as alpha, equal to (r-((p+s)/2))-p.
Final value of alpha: -622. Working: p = 535.6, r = 372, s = 380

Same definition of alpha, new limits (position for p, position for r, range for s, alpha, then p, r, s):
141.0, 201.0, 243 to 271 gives -272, 263.5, 365.2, 483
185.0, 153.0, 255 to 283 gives -421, 372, 344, 415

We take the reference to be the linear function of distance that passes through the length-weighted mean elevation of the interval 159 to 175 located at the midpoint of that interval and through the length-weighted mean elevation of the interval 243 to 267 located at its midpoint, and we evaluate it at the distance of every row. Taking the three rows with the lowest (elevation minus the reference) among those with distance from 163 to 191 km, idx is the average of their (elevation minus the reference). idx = -30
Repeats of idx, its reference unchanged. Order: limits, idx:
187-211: -61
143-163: -57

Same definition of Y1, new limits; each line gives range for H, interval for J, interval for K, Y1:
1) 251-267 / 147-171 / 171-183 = 448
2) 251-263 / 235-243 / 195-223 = 459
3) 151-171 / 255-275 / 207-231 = 382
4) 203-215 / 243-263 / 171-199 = 398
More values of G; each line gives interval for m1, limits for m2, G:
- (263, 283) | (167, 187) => 1977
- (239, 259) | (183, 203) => 2259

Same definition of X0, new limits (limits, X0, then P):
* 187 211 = 374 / 376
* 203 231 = 418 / 420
